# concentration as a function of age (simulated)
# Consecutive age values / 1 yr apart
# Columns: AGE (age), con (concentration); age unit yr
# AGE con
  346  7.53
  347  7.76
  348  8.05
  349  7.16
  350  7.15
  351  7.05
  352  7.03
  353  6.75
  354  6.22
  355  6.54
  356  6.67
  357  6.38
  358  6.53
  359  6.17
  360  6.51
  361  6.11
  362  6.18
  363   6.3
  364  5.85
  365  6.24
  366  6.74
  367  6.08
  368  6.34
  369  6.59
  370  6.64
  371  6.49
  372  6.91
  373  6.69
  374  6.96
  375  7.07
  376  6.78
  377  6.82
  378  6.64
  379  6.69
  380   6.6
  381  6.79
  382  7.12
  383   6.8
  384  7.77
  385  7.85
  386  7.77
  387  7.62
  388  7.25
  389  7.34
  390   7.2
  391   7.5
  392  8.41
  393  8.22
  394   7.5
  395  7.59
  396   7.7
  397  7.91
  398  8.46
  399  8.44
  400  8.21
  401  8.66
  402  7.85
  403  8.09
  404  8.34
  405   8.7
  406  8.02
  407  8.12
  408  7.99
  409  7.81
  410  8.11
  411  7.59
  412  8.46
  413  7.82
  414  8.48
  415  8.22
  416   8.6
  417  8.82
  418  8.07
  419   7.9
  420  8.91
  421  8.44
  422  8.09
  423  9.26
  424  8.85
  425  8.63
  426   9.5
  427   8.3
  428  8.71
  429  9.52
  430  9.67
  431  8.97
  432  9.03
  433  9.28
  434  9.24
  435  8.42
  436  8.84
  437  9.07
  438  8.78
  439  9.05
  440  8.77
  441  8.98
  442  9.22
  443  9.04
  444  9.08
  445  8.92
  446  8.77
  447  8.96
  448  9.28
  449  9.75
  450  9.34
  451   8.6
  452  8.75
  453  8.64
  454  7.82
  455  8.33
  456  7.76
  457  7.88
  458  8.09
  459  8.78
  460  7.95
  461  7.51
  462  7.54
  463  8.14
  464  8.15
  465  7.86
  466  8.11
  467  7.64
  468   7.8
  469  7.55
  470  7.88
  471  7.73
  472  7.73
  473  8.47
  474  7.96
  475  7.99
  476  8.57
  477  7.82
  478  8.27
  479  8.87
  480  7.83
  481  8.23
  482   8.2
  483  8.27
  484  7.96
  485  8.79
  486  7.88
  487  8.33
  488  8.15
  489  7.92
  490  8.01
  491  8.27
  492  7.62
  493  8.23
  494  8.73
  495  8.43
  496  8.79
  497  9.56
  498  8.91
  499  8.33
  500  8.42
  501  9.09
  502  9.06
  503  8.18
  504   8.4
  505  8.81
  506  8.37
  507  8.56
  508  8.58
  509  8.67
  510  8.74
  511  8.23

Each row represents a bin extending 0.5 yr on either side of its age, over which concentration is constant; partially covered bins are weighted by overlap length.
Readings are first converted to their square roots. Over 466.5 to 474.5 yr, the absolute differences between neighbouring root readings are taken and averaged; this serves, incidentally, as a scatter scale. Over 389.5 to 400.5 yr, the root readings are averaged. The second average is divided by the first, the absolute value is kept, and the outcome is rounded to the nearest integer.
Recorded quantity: 52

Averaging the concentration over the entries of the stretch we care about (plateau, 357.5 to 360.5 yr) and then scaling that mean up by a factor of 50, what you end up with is 320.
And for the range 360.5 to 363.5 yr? 310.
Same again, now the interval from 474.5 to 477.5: 406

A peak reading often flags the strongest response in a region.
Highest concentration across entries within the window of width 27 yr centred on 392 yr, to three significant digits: 8.70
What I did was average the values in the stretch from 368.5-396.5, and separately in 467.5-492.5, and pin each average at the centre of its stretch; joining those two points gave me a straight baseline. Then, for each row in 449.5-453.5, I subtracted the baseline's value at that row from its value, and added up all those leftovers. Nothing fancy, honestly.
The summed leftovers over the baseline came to 4.0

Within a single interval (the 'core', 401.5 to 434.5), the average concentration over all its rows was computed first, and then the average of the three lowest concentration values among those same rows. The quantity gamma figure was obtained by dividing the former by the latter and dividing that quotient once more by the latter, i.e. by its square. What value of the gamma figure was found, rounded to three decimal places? 0.142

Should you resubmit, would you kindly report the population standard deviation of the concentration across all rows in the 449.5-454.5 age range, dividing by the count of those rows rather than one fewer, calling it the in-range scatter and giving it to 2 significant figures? 0.48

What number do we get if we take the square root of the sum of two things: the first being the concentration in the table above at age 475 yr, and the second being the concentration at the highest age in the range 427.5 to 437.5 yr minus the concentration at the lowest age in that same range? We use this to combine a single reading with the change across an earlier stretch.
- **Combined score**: 2.89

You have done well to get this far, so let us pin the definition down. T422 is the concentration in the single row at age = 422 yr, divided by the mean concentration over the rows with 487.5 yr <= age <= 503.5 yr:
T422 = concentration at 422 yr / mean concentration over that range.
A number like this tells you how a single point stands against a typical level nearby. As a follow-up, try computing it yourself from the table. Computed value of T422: 0.954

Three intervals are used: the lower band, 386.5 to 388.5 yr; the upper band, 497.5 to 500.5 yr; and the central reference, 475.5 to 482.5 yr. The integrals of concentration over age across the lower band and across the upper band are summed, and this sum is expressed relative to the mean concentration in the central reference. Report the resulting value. 5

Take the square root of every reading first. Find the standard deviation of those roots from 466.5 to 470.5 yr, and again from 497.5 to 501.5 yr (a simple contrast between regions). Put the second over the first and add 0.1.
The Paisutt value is 2.4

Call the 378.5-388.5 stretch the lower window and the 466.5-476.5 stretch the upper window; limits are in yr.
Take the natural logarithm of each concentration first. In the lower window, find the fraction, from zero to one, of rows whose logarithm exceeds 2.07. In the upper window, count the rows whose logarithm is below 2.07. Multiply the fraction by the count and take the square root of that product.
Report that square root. 0.0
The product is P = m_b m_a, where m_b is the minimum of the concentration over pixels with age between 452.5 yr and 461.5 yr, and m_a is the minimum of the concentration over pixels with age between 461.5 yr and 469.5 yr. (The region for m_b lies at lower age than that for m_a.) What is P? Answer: 57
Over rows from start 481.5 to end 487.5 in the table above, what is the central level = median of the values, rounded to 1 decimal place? 8.2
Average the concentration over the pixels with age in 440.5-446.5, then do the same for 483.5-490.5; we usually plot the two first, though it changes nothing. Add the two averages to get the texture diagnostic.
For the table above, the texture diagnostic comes 17.2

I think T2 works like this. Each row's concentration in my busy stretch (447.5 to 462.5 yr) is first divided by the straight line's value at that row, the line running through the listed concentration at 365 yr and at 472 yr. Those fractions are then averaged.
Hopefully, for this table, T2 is 1.12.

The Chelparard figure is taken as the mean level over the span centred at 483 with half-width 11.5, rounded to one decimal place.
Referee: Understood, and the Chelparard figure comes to 8.2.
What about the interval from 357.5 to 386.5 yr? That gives 6.7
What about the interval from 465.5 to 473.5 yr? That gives 7.9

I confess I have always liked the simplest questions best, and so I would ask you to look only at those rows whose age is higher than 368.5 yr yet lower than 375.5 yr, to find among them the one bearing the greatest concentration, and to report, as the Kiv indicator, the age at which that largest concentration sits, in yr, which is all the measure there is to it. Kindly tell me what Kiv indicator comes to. 375 yr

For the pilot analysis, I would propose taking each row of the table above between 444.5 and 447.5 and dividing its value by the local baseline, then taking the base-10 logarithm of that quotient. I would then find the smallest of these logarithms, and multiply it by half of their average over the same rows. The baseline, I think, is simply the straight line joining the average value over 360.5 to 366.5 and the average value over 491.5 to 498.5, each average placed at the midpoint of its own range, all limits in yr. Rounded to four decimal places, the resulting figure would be 0.0017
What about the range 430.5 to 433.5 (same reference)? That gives 0.0034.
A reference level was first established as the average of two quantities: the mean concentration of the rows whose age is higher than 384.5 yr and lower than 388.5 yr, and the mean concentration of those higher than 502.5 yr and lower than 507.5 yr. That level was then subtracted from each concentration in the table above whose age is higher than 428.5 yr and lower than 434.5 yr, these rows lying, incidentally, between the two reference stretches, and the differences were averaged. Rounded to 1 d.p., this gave 1.2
